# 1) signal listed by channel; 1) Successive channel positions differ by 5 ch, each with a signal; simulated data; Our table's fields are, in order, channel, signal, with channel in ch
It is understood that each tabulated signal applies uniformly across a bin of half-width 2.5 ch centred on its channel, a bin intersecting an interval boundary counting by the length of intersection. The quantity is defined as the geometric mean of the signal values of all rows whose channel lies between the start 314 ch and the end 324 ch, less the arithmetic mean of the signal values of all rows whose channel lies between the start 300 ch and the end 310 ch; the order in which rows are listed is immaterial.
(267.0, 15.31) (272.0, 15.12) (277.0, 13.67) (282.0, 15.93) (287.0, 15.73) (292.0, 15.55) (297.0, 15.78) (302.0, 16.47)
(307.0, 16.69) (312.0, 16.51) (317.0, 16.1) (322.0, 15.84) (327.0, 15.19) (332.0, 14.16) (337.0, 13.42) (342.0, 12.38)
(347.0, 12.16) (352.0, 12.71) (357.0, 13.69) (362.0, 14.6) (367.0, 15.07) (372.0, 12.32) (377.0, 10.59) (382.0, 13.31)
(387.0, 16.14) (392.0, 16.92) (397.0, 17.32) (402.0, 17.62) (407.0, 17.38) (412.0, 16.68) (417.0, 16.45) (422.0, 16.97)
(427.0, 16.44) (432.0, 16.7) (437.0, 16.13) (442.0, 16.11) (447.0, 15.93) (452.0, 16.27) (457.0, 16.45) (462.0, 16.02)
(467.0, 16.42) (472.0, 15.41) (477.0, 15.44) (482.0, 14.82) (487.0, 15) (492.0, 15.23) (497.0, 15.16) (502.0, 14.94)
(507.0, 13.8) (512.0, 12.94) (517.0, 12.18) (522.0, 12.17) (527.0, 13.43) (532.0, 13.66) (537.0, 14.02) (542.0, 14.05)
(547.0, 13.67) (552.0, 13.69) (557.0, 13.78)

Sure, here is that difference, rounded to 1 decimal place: -0.6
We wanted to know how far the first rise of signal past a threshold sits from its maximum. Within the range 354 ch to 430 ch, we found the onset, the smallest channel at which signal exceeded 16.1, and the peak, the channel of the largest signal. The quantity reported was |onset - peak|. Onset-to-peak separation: 15 ch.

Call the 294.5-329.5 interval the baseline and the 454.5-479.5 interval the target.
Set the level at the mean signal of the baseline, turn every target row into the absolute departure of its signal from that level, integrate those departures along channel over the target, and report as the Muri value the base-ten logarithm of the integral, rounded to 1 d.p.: 1.0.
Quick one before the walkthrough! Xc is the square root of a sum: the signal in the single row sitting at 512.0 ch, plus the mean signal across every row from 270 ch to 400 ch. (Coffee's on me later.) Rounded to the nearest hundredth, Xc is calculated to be 5.26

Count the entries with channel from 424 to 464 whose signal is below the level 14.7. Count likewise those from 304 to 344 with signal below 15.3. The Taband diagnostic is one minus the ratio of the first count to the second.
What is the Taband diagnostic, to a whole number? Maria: 1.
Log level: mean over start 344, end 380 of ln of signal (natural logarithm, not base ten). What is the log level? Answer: 2.56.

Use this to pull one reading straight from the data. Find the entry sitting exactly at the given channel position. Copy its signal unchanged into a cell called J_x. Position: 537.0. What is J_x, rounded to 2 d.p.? 14.02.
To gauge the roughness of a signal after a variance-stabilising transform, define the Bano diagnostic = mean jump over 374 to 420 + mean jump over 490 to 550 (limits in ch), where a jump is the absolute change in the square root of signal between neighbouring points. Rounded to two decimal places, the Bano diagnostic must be 0.20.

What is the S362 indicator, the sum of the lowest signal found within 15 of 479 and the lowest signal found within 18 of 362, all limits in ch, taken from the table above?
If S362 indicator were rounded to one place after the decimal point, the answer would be 25.4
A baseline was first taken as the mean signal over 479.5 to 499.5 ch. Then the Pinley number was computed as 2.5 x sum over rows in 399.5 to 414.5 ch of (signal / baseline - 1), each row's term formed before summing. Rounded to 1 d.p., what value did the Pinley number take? 1.1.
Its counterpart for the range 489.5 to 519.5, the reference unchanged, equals -1.0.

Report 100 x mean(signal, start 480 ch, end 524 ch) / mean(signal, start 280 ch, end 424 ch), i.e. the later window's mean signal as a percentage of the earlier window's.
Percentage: 93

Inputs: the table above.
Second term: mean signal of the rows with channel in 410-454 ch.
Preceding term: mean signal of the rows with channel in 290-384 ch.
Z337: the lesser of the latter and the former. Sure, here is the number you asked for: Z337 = 14.3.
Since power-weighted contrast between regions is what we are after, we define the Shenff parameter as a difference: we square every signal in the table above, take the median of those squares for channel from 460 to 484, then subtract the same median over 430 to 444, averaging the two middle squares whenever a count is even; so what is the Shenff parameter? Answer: -22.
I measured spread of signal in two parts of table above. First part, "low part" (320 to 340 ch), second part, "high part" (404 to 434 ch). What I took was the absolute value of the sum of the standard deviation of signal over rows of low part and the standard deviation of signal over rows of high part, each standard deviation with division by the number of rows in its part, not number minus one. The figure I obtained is 1.26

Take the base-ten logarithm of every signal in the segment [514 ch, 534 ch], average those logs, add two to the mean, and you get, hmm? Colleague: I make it 3.11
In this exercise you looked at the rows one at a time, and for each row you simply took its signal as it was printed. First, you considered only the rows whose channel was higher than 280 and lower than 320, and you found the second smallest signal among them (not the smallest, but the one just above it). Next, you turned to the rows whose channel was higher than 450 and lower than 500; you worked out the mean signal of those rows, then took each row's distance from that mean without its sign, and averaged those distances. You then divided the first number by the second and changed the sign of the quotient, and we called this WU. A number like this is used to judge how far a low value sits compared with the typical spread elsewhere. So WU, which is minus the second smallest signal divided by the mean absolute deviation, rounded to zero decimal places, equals -29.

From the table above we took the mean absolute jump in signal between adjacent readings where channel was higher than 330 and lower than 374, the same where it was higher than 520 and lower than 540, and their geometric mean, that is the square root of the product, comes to 0.77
